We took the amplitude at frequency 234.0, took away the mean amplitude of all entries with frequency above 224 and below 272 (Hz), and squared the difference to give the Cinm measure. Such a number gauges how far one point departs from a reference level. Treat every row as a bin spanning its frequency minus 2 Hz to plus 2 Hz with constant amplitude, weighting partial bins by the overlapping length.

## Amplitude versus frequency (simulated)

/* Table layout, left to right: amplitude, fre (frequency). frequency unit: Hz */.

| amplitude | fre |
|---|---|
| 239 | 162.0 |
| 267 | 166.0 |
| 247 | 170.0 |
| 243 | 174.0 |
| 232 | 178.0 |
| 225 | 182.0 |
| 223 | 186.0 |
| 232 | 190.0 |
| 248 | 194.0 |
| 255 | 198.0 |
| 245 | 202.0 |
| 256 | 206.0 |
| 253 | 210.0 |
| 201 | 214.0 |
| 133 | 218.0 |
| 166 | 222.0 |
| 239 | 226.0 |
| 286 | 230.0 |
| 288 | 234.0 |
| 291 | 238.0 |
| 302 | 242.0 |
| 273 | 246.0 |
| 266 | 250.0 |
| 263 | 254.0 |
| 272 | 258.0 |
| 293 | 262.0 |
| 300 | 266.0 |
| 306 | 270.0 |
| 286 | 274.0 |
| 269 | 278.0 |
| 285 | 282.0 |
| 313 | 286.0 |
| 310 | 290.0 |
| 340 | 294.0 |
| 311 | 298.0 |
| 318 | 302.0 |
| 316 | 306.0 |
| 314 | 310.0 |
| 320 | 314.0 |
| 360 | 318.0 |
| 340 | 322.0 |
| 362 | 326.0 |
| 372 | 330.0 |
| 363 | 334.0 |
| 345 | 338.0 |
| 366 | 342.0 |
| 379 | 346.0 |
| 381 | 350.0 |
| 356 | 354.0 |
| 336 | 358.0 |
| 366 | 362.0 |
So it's 41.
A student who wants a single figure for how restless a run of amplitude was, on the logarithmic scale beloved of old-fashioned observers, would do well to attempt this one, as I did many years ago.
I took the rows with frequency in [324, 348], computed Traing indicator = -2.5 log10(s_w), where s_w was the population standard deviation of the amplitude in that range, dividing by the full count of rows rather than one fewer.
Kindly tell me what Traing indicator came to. -2.55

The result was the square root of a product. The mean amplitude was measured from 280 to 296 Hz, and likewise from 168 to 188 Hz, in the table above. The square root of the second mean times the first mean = 270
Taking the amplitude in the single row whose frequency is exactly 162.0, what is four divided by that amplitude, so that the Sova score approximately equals 0.0167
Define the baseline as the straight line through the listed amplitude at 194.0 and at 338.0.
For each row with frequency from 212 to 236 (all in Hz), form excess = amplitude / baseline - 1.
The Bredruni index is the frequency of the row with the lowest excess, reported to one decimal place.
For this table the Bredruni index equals 218.0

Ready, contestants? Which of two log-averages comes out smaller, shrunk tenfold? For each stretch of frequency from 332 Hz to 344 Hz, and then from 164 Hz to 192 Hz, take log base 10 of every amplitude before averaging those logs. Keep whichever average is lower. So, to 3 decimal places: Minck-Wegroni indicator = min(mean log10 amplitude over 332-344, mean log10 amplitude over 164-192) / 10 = 0.238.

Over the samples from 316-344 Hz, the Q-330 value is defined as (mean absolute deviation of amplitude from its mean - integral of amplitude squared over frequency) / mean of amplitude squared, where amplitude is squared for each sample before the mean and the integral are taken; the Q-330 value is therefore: -28.0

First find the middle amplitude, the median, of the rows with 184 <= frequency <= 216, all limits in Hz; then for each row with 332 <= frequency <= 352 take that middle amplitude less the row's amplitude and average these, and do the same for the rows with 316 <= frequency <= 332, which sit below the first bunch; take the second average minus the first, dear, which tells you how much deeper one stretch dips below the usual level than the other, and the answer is 8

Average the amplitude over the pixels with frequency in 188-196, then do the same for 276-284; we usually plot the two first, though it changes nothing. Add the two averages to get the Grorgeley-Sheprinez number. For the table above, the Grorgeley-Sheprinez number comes 517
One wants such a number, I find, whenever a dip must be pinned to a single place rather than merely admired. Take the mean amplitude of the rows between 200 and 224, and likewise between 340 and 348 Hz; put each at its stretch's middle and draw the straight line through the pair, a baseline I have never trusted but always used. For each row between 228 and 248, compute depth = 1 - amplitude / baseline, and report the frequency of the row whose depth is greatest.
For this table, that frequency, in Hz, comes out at 246.0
